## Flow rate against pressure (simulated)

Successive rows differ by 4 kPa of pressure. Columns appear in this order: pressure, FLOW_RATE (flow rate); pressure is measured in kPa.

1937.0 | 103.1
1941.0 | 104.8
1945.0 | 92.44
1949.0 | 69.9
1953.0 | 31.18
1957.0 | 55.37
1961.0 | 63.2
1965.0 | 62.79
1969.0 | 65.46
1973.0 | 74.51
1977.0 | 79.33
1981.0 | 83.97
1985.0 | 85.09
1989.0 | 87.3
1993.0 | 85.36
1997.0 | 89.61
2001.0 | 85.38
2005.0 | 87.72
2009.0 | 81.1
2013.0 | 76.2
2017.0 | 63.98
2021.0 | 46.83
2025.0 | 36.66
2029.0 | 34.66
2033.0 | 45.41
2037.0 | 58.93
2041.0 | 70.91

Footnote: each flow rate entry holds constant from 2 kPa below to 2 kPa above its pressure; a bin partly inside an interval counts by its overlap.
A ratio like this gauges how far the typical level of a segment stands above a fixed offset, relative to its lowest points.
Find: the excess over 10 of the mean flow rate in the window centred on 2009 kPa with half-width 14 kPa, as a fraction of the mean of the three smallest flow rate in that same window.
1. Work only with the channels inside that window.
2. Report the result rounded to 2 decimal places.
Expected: 1.06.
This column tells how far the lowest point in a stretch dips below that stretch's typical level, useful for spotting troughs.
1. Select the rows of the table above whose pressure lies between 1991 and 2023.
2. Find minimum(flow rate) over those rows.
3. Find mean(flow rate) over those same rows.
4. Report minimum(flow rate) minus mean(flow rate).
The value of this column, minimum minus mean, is -30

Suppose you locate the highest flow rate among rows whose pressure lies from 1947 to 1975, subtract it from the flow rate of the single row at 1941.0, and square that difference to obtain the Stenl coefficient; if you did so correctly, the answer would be 917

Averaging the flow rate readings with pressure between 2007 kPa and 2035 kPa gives 55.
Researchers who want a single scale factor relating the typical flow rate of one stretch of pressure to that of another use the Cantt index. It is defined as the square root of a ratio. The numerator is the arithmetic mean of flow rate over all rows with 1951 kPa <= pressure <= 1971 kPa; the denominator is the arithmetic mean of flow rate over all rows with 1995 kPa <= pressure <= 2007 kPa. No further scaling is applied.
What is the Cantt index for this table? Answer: 0.80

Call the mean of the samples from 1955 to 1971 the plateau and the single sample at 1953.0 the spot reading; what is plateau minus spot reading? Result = 31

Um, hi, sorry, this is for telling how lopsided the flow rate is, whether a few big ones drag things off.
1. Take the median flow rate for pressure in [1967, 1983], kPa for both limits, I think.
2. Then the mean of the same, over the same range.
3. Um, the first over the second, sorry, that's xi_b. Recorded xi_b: 1.01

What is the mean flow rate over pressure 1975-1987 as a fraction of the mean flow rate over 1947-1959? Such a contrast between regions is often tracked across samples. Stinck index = 1.59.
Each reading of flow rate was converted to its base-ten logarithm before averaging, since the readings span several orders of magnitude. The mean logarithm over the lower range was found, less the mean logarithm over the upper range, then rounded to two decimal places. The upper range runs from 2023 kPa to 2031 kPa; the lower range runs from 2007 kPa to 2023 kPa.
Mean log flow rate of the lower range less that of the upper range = 0.26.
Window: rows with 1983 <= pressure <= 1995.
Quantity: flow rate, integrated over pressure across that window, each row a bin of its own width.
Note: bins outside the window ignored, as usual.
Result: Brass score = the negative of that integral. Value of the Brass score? -1031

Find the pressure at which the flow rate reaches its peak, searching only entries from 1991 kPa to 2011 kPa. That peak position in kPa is 1997.0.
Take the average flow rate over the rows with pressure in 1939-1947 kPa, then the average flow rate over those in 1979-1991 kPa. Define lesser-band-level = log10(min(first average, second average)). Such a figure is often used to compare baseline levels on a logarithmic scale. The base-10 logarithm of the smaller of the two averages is 1.93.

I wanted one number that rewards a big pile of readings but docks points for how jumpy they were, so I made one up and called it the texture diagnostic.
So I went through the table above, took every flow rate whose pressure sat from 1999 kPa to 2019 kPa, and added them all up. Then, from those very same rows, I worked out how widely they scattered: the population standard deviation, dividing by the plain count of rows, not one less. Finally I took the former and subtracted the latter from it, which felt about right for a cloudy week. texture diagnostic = 386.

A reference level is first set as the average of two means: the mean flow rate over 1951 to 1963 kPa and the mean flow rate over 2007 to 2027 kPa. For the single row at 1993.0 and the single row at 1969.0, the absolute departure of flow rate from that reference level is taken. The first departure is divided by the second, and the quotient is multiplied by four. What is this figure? 11.9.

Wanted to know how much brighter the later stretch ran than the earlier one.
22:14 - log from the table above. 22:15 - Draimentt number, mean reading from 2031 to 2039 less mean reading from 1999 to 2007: -34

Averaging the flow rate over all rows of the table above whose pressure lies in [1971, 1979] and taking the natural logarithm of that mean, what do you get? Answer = 4.3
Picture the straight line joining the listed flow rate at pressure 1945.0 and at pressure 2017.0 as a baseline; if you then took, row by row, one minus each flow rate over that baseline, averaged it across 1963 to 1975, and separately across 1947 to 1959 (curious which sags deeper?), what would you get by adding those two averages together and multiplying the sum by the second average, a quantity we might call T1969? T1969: 0.25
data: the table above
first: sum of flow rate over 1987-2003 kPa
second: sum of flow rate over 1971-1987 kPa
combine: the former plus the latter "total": 671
